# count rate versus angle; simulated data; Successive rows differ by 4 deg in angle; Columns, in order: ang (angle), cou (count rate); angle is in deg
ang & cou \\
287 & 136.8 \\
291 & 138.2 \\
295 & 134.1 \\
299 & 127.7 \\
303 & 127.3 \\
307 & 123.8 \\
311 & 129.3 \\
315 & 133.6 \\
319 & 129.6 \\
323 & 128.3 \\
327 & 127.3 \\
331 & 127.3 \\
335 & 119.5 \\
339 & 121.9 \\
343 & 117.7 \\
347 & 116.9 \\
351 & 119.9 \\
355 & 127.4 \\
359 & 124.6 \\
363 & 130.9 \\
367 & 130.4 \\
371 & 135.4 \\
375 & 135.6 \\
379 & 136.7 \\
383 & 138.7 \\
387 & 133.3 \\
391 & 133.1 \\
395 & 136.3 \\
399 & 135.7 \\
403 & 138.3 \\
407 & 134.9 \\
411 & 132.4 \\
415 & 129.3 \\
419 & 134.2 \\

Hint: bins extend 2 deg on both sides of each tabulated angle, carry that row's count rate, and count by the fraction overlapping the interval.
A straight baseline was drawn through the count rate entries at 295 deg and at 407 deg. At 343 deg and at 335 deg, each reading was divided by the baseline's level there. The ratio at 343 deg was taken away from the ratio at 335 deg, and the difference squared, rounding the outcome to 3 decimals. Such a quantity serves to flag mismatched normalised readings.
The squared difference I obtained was 0.000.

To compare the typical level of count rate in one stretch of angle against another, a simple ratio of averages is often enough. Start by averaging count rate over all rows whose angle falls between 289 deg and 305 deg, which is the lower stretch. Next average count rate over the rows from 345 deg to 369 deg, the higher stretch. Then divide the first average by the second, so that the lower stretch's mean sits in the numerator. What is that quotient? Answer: 1.05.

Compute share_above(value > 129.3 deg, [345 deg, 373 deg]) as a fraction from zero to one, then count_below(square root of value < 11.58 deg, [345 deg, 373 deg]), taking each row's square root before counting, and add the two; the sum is 6.4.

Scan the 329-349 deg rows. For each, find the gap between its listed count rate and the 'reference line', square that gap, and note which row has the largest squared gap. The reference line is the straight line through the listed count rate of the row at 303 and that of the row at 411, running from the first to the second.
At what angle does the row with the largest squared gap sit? 347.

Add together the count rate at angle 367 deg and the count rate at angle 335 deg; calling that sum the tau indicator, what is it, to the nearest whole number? 250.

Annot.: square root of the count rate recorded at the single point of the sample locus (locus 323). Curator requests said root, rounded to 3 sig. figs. 11.3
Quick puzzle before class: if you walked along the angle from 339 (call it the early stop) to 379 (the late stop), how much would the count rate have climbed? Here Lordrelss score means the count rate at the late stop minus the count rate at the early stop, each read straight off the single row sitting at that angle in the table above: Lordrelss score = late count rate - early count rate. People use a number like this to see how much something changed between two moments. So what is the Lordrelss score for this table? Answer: 15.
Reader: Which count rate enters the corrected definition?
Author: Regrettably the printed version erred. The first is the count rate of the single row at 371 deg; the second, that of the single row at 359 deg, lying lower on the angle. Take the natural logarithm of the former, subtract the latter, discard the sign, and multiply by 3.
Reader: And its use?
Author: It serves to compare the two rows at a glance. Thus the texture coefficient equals 359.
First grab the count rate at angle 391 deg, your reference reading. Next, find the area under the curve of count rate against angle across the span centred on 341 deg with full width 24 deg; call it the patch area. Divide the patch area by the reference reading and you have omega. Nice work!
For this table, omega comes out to 21.7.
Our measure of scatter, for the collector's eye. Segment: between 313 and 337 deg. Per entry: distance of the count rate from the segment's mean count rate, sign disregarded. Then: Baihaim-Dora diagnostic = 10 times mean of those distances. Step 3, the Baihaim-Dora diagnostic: 29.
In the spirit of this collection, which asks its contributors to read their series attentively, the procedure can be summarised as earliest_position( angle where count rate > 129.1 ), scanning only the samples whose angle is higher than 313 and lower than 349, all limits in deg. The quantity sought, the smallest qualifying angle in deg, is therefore 315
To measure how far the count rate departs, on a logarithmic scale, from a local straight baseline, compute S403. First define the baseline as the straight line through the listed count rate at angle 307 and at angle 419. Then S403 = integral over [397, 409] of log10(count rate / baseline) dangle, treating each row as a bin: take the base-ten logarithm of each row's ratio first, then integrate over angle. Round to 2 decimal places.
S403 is 0.14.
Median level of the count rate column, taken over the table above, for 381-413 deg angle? 135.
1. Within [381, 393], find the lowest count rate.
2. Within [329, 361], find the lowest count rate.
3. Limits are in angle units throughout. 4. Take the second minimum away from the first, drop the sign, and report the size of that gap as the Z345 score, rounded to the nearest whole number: 16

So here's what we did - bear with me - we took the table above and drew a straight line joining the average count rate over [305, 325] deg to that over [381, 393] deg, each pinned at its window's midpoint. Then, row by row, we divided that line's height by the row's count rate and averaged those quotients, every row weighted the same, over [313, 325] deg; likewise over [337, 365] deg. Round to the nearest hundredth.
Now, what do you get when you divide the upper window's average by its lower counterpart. 1.09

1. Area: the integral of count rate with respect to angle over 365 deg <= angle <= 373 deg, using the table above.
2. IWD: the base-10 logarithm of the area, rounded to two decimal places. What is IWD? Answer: 3.03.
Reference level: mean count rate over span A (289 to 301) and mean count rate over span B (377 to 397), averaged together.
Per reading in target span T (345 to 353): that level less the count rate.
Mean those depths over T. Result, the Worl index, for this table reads 16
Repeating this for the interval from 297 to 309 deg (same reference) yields 8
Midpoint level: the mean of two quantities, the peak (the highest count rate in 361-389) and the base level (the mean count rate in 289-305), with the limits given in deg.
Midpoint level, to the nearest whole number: 135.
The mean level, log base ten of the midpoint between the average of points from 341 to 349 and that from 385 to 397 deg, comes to 2.10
